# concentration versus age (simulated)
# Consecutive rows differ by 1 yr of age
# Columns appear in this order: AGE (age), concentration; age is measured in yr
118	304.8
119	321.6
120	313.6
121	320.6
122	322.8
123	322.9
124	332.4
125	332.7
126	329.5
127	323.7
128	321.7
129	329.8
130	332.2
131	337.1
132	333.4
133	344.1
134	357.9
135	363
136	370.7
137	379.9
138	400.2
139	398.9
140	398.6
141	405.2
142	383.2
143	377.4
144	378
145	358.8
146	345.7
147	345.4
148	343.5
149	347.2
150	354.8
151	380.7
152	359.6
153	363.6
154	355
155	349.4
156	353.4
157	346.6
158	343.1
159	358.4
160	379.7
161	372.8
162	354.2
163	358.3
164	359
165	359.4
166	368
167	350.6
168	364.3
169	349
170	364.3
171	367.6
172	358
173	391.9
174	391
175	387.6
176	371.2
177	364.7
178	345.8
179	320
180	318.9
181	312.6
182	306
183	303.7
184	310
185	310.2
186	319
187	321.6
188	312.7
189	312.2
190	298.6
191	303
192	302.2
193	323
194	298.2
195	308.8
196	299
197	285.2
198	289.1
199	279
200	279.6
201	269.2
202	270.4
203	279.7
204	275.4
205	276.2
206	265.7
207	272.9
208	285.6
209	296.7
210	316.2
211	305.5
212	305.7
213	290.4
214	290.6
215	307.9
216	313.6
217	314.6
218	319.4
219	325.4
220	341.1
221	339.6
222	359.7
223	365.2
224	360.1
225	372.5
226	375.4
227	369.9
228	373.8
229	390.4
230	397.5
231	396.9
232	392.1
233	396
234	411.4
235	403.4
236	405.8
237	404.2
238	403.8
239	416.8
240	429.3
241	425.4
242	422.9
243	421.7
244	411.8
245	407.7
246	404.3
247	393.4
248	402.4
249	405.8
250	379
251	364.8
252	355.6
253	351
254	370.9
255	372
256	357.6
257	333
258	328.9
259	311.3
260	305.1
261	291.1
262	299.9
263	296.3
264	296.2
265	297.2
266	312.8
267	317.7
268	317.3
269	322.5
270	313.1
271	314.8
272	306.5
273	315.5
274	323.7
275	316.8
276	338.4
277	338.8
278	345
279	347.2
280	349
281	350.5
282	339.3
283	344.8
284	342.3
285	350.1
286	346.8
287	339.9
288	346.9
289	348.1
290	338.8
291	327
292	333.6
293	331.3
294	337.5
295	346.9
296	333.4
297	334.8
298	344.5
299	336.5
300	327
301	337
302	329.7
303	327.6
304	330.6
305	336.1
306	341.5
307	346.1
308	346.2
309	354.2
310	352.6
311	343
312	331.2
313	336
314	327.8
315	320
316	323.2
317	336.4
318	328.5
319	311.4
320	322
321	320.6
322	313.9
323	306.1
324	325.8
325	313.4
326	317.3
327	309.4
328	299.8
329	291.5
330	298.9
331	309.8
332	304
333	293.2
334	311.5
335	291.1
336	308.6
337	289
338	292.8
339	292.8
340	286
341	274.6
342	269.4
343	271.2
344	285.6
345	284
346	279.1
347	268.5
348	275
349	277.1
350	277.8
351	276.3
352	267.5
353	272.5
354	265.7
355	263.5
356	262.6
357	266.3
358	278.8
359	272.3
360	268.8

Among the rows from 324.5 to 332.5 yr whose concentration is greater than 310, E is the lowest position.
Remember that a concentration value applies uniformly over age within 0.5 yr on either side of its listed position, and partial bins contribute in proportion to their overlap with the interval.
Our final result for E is 325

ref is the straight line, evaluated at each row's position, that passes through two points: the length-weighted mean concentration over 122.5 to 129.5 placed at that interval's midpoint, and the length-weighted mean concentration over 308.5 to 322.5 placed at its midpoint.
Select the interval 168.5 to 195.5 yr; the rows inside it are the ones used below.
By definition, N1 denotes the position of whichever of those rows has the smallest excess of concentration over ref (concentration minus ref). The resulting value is 194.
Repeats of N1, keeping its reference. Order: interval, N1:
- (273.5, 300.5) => 275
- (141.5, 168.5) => 158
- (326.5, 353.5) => 352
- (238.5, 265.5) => 261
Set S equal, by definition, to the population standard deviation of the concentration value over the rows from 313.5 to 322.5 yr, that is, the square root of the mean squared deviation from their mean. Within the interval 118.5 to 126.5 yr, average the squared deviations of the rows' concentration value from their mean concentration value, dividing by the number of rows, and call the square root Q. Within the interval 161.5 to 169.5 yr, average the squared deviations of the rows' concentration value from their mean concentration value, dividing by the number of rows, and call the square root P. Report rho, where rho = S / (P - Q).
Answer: -72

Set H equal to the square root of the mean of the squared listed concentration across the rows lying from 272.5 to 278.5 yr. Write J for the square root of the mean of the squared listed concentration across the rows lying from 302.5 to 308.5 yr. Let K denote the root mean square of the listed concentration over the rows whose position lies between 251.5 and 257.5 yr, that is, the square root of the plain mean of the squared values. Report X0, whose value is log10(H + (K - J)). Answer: 2.54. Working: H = 330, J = 338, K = 357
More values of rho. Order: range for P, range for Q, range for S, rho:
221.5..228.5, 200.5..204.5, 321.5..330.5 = 6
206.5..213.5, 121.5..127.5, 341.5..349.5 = 1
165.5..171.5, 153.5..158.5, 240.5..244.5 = 1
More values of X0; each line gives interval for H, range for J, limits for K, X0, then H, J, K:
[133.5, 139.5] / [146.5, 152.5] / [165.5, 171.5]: 2.58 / 379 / 355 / 361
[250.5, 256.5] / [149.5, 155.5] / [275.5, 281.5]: 2.54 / 362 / 361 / 345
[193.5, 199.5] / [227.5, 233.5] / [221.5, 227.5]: 2.43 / 293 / 391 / 367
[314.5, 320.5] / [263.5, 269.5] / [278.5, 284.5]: 2.55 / 324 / 311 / 346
